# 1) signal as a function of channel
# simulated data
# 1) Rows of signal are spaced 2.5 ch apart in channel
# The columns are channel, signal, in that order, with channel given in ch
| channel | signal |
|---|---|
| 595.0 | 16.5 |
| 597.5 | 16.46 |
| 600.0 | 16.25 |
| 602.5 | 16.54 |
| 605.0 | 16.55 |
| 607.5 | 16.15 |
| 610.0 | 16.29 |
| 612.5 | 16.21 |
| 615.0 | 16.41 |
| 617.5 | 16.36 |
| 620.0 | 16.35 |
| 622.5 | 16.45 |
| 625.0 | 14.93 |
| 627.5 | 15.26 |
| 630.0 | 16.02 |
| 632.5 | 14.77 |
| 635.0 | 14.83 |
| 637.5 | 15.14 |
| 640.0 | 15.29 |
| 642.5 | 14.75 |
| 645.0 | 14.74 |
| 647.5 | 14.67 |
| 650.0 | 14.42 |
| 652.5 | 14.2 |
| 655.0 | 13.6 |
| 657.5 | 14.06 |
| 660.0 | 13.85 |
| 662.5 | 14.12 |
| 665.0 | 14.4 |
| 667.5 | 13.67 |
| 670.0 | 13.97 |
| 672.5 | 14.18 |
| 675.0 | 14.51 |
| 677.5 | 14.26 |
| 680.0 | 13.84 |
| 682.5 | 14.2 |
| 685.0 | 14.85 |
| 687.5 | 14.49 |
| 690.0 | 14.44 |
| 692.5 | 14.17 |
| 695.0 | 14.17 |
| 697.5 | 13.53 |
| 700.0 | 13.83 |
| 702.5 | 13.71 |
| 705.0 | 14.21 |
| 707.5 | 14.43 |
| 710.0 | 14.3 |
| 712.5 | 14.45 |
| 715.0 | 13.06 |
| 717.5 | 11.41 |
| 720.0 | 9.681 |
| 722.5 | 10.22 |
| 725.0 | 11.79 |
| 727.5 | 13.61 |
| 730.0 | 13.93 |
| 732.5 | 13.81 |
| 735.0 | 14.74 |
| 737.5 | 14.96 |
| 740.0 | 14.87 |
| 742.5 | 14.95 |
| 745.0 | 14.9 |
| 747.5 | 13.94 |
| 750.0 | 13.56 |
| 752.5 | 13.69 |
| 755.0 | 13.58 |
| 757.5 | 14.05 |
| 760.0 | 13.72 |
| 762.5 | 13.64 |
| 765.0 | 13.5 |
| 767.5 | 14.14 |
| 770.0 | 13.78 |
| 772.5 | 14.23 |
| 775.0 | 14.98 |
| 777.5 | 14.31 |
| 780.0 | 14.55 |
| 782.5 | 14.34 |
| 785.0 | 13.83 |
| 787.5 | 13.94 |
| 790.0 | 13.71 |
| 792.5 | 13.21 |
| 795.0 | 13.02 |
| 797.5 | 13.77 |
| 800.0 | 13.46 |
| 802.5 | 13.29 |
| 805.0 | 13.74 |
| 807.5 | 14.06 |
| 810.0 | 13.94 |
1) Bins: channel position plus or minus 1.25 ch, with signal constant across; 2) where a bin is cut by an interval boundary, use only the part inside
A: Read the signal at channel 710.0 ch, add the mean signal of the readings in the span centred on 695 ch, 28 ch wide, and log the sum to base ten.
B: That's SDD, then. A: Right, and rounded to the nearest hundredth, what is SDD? 1.45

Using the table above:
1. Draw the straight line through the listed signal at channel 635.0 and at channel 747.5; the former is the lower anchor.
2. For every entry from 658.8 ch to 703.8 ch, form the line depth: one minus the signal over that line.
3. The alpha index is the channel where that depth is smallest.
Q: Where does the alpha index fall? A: 685.0 ch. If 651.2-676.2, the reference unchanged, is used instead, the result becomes 675.0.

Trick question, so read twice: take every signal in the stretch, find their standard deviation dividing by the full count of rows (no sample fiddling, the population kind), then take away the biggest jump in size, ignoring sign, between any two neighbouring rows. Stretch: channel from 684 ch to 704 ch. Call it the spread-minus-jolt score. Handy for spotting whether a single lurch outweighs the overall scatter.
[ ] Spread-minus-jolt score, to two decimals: -0.23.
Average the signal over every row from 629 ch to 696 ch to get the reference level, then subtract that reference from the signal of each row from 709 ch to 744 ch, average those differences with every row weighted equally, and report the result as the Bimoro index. -1.2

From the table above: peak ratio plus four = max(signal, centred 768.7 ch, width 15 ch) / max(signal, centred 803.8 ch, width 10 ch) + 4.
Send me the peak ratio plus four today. 5.07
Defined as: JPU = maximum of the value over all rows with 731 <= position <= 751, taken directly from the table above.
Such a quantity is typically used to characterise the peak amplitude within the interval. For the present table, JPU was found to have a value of 14.96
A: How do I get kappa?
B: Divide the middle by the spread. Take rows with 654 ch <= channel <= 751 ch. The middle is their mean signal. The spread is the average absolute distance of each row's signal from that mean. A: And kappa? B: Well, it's 19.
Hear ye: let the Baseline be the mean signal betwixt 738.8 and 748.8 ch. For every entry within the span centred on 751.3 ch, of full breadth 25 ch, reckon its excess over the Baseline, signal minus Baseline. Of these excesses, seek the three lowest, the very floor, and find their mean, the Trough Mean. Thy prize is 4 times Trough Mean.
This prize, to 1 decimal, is -4.3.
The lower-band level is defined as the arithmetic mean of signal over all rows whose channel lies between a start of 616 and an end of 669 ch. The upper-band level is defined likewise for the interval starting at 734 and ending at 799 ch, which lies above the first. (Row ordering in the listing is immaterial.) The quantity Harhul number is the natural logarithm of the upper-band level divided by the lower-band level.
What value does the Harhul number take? -0.05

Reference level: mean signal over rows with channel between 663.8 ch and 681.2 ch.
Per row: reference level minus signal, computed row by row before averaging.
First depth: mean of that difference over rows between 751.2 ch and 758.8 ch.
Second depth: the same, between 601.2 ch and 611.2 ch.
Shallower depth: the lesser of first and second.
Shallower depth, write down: -2.3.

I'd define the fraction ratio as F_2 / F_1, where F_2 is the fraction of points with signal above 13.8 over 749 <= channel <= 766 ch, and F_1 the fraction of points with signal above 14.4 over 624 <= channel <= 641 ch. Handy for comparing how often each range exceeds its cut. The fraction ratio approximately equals 0.1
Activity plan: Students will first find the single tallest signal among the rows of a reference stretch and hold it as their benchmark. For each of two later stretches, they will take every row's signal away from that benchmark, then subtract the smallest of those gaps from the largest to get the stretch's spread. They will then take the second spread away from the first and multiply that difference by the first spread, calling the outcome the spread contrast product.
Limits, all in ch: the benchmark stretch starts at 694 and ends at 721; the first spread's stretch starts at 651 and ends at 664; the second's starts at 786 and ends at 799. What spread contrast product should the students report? -0.19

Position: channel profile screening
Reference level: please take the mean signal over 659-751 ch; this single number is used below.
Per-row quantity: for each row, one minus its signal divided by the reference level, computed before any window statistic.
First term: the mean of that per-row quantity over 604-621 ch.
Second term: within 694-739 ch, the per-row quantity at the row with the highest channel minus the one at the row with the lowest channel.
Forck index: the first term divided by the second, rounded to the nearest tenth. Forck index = 3.2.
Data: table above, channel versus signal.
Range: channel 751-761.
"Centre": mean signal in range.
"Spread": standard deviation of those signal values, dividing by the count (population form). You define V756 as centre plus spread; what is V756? 13.9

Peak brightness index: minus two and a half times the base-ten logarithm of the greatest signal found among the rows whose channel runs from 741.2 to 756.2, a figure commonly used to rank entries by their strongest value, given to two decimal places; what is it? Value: -2.94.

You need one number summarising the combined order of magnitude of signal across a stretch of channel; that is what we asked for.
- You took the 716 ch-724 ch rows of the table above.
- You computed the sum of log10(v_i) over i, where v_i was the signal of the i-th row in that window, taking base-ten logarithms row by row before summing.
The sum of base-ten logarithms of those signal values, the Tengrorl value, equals 3.05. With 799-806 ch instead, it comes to 3.39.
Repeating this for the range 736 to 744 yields 3.52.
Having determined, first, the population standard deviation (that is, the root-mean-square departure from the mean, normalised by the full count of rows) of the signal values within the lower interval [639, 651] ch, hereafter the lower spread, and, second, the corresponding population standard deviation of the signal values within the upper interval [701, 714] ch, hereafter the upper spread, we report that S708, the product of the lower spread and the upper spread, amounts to 0.077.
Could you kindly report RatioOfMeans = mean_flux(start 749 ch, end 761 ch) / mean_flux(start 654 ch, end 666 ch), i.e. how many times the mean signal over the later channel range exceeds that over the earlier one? 0.980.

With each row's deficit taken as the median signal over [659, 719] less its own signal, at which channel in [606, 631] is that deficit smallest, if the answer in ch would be 622.5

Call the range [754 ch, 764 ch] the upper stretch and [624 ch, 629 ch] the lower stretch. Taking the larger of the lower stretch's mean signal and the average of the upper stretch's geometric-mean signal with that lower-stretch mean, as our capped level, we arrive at 15.1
